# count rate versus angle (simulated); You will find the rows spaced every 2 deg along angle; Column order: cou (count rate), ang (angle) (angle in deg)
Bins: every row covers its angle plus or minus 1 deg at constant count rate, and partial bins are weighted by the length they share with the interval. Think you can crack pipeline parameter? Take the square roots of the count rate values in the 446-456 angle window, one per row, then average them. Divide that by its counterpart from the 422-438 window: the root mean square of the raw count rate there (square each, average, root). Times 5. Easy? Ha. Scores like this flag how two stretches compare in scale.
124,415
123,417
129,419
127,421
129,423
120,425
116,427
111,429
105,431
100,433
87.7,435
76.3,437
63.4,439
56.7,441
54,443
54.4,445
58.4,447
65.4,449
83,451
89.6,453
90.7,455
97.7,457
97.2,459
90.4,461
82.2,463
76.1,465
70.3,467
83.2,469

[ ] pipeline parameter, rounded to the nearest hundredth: 0.41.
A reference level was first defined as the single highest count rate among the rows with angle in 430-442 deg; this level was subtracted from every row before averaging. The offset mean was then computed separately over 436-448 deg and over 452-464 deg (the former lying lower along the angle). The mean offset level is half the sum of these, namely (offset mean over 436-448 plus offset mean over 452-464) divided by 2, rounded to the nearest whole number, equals -29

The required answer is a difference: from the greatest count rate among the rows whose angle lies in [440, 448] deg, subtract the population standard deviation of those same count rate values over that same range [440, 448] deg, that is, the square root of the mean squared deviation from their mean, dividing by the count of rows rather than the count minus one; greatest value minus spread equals 57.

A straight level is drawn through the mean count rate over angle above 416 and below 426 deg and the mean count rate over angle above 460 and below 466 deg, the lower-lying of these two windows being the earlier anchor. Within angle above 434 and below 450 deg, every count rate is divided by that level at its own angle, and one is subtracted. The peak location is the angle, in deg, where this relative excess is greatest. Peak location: 435 deg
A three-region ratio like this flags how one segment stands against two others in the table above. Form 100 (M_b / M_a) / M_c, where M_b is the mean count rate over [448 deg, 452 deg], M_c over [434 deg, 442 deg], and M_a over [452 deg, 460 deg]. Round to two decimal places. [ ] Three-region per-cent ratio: 1.11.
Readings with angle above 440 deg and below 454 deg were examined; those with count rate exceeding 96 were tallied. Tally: 0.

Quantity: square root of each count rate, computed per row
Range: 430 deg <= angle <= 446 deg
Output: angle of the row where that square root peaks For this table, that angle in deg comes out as 431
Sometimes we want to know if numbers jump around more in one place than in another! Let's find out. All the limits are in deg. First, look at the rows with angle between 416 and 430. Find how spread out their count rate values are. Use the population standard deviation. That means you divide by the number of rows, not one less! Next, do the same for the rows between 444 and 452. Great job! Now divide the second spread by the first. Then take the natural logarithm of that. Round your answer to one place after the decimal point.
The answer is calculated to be 0.5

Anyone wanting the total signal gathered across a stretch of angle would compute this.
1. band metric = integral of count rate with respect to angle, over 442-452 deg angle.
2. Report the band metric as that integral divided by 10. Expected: 63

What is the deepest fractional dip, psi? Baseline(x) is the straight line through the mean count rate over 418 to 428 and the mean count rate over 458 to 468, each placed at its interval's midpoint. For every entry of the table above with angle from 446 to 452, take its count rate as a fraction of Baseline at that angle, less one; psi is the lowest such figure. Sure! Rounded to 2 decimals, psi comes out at -0.41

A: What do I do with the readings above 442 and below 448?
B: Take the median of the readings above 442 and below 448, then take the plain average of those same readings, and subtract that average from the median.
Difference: -1.2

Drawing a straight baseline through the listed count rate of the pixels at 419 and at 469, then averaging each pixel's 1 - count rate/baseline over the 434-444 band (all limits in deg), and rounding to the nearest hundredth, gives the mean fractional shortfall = 0.39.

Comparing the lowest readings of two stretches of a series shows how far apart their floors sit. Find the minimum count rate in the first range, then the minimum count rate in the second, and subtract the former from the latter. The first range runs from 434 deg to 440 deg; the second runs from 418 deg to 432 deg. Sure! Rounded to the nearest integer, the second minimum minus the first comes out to 42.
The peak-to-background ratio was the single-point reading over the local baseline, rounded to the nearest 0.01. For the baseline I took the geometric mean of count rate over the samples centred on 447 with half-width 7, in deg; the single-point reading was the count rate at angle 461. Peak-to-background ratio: 1.40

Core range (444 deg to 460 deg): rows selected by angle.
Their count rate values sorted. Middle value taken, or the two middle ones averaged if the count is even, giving 86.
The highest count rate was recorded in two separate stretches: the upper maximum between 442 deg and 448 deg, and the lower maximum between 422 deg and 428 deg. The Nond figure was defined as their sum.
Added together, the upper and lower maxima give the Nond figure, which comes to 187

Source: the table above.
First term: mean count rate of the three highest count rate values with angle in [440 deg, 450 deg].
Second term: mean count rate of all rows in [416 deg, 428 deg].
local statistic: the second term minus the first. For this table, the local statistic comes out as 64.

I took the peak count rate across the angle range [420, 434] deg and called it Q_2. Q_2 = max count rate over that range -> 129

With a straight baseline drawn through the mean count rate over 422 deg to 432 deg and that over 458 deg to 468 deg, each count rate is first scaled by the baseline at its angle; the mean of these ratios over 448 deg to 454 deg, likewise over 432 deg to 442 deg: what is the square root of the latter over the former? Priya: 0.92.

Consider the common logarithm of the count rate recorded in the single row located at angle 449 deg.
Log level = 1.82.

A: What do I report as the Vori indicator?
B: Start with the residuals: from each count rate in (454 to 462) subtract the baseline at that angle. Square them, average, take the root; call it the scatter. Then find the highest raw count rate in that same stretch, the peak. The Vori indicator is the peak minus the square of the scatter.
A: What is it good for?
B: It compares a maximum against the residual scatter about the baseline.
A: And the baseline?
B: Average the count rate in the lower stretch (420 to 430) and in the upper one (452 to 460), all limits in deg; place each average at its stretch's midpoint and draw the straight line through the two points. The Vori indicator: 79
